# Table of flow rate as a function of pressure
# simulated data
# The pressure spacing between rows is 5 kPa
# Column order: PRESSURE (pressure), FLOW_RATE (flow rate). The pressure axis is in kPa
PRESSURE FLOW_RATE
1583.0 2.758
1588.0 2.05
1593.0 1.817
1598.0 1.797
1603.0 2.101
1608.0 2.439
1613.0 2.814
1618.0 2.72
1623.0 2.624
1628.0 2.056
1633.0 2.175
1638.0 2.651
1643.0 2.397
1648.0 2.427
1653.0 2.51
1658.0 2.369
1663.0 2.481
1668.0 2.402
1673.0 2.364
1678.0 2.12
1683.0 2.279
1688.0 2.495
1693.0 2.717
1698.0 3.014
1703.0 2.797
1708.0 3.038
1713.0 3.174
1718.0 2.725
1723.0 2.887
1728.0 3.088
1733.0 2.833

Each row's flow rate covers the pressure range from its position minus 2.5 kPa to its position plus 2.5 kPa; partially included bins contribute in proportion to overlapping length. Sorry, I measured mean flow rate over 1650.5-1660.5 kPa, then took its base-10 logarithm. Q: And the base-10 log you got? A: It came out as 0.387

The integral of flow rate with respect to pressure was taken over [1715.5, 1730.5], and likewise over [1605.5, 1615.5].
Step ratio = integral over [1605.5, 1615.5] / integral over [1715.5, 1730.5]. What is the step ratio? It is 0.60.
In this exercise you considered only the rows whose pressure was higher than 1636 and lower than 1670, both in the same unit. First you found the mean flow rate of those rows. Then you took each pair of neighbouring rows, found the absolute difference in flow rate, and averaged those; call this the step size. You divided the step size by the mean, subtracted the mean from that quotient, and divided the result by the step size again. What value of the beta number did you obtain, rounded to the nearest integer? -21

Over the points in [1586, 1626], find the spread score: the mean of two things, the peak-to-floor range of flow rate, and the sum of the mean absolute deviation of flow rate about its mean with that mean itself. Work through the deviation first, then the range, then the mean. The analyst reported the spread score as 1.83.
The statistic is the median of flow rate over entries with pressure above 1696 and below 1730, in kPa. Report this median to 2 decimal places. 3.01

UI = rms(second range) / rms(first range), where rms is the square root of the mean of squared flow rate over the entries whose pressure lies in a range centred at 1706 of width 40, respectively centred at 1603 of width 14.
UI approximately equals 1.3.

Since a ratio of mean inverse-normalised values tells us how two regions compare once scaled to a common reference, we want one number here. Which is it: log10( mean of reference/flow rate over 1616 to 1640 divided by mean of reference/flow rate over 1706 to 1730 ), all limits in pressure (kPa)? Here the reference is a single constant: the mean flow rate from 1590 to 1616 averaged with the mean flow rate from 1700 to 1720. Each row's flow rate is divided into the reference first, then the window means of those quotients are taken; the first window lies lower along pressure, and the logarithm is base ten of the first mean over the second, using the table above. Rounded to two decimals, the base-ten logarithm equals 0.09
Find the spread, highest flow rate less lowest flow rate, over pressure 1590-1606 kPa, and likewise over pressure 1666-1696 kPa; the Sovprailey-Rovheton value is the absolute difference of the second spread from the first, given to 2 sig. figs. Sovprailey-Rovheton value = 0.29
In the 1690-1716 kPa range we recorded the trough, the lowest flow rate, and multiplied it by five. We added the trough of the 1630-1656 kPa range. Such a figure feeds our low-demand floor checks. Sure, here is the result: 15.8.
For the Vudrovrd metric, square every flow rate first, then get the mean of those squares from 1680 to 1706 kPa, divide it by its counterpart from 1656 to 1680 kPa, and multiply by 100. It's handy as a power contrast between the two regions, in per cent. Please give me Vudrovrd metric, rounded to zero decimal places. 129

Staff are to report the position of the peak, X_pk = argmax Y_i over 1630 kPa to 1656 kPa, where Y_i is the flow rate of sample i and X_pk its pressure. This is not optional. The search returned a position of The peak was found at 1638.0 kPa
